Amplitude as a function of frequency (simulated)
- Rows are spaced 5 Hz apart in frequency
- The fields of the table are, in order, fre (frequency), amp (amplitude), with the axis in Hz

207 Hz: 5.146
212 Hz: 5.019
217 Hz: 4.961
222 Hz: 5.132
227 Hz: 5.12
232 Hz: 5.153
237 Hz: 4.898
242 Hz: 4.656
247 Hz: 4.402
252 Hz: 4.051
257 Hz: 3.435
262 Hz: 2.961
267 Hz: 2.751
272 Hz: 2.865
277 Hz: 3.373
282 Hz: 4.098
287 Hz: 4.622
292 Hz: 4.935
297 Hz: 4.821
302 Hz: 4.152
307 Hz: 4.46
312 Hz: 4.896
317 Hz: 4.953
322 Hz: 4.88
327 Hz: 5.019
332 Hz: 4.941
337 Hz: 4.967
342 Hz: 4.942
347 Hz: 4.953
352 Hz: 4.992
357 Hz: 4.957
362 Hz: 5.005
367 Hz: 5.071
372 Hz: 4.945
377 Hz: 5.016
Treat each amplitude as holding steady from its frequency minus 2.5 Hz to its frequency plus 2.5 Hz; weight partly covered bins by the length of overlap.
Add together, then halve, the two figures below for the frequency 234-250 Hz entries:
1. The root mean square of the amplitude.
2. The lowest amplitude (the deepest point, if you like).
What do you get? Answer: 4.5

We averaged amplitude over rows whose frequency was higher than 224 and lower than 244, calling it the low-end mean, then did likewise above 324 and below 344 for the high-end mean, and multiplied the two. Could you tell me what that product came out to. 25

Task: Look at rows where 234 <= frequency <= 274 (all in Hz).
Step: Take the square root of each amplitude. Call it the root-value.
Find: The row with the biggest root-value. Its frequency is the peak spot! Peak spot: 237 Hz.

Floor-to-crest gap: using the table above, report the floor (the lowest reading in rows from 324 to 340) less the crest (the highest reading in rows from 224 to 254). -0.2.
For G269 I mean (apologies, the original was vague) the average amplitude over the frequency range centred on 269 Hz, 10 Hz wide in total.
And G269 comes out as 2.8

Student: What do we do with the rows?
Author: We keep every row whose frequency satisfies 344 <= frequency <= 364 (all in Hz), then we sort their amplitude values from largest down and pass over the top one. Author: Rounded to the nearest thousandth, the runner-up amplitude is 4.992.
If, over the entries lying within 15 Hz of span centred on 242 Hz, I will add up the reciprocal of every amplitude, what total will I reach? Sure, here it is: 0.65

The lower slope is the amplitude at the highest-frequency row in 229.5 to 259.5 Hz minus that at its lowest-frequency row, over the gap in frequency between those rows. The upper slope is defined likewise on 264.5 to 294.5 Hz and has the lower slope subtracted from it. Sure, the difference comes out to 0.16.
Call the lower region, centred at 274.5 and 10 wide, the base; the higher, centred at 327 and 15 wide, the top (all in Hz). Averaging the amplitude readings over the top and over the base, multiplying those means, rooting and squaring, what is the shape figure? 15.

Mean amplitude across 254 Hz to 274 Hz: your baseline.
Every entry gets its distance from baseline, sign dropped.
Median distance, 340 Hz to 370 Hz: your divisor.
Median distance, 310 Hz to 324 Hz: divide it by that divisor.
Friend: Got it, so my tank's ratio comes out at 0.960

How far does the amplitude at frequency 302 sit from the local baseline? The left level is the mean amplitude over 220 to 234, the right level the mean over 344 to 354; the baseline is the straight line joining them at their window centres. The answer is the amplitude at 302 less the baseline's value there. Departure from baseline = -0.9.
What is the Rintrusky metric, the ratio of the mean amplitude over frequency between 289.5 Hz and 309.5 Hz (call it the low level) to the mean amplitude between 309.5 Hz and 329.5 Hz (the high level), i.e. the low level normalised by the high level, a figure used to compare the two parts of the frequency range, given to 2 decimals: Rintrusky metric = 0.93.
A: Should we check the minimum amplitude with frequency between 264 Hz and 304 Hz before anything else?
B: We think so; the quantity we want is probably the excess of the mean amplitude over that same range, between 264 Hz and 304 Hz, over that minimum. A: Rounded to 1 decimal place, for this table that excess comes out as 1.2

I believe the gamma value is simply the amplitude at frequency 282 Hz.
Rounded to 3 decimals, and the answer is 4.098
